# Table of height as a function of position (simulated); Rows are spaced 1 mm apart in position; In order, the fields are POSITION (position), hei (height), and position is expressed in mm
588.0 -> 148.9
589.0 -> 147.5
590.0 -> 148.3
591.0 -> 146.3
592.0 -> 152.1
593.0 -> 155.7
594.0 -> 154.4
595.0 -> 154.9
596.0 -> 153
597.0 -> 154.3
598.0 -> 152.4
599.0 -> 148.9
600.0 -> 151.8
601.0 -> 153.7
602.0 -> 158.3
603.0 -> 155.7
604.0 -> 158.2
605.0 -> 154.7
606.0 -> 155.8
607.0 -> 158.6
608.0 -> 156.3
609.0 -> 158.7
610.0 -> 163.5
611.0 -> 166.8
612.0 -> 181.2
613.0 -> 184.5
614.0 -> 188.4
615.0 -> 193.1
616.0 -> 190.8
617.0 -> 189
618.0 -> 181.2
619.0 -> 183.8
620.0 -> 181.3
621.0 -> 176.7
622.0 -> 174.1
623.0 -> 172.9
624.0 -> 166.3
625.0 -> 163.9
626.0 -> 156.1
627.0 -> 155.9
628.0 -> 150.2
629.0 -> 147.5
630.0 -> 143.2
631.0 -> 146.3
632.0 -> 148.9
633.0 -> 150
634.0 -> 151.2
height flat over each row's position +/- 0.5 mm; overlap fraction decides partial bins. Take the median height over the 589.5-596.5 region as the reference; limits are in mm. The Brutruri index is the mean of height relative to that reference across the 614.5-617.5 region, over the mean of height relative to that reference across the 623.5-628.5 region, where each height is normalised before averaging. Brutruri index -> 1.20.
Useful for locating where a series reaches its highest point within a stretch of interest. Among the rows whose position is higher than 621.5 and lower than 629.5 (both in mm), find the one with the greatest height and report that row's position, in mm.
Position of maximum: 622.0 mm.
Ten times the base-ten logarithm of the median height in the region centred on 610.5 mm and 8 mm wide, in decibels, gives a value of 22.2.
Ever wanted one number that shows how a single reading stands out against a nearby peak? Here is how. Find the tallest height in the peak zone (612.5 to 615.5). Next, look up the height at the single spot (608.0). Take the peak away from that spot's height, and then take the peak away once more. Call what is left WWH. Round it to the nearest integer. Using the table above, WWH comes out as -230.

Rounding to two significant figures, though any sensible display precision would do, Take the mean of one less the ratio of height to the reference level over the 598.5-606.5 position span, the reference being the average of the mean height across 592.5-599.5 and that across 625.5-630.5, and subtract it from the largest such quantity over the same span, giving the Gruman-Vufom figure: 0.038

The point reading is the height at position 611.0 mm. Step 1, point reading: 166.8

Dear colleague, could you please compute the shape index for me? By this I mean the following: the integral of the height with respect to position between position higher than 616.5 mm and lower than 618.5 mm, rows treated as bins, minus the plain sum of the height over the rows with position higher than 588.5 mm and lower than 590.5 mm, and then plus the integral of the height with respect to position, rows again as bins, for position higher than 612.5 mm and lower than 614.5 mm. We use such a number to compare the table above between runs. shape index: 447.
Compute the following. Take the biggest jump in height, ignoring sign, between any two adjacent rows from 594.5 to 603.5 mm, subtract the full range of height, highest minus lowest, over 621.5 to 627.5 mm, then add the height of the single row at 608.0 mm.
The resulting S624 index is 143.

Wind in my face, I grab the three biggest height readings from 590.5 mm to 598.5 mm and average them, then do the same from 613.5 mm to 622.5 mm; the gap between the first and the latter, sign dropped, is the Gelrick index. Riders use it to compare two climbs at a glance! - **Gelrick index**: 36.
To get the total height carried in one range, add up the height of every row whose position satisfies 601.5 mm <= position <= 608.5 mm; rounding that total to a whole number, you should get 1098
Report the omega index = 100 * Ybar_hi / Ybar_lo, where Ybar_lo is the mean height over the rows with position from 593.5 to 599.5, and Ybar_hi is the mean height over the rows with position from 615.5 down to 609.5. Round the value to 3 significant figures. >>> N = 117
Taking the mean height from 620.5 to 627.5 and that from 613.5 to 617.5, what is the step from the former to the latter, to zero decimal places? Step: 24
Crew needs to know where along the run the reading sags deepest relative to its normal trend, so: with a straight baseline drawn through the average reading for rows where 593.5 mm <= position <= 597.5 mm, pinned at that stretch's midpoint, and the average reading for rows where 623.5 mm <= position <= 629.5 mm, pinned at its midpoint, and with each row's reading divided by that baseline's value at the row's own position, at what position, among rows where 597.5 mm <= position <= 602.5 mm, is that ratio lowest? 599.0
